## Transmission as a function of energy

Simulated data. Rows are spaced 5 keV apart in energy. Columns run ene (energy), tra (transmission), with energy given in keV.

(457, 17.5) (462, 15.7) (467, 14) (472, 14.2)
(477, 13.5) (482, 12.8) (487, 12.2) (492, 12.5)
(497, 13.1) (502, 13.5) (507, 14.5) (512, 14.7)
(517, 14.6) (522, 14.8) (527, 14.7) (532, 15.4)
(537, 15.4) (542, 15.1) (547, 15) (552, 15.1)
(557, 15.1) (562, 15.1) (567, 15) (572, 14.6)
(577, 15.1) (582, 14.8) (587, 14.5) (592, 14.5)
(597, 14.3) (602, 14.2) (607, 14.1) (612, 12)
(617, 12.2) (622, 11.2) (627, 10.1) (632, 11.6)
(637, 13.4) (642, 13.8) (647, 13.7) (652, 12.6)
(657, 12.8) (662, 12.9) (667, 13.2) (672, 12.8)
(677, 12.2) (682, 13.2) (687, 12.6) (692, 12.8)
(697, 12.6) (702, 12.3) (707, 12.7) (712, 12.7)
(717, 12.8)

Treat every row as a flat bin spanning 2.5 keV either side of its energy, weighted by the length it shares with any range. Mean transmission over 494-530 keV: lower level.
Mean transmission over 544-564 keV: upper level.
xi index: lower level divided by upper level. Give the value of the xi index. 0.95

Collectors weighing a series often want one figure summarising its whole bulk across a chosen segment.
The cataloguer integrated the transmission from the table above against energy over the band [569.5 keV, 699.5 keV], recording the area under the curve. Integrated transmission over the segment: 1709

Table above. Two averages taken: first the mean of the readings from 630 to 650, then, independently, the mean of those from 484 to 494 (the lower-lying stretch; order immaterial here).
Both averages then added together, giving 25.5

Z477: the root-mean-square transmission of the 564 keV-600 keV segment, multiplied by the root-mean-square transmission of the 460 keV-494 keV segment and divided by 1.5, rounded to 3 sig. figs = 133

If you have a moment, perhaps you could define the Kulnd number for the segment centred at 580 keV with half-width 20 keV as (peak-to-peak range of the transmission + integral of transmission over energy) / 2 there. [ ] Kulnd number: 295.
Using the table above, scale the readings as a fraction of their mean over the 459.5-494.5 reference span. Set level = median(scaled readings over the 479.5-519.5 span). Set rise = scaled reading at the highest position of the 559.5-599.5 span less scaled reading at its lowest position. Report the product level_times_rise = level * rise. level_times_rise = -0.06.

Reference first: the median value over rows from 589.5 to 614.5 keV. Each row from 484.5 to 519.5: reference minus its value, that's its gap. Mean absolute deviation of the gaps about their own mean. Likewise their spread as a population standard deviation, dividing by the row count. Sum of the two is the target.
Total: 1.8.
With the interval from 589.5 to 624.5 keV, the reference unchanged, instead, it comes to 2.5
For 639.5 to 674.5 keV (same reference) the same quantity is 0.8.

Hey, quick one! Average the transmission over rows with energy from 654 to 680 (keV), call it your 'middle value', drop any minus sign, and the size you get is 12.8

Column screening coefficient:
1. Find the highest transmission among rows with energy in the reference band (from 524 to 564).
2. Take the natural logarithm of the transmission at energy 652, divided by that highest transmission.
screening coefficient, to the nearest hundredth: -0.20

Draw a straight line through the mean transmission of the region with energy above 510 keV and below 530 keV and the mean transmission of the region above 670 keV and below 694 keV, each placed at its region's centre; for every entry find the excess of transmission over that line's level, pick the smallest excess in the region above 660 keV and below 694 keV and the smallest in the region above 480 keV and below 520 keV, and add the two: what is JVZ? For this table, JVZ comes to -3.5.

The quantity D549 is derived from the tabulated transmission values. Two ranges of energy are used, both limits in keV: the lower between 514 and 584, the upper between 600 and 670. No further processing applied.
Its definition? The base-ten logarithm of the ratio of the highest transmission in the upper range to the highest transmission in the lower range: -0.035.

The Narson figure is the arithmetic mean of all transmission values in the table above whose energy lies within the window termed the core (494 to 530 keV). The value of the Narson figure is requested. 14.3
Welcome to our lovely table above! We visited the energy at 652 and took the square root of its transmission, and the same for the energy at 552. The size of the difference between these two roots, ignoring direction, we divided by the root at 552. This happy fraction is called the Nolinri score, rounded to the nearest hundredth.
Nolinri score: 0.09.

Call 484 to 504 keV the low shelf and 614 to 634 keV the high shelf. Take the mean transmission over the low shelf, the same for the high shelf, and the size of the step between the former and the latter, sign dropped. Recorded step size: 1.5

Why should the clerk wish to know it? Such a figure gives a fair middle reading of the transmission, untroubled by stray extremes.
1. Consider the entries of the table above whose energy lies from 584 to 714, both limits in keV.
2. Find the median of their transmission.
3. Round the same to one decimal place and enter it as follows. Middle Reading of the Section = 12.8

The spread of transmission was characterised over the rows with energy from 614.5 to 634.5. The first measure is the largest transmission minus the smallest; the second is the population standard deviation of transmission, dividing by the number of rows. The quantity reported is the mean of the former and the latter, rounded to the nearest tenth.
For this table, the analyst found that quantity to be 1.4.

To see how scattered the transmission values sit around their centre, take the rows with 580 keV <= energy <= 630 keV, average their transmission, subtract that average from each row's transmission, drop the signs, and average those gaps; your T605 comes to 1.5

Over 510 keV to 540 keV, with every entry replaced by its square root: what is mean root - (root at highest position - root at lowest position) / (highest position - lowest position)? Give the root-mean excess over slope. 3.86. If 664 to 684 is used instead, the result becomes 3.58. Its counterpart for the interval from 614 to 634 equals 3.36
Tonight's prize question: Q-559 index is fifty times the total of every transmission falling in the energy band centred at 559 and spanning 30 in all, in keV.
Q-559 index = 4495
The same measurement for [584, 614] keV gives 4180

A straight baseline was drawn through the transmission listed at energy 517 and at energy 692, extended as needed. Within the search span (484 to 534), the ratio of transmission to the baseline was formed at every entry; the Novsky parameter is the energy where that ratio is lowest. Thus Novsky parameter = 487 keV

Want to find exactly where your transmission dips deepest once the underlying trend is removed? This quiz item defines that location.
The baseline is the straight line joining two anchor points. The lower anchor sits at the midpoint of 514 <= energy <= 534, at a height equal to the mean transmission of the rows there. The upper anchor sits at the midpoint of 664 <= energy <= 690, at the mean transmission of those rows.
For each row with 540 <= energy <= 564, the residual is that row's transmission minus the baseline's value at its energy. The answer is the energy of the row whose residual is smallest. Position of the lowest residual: 547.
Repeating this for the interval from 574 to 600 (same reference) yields 597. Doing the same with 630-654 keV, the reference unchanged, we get 632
